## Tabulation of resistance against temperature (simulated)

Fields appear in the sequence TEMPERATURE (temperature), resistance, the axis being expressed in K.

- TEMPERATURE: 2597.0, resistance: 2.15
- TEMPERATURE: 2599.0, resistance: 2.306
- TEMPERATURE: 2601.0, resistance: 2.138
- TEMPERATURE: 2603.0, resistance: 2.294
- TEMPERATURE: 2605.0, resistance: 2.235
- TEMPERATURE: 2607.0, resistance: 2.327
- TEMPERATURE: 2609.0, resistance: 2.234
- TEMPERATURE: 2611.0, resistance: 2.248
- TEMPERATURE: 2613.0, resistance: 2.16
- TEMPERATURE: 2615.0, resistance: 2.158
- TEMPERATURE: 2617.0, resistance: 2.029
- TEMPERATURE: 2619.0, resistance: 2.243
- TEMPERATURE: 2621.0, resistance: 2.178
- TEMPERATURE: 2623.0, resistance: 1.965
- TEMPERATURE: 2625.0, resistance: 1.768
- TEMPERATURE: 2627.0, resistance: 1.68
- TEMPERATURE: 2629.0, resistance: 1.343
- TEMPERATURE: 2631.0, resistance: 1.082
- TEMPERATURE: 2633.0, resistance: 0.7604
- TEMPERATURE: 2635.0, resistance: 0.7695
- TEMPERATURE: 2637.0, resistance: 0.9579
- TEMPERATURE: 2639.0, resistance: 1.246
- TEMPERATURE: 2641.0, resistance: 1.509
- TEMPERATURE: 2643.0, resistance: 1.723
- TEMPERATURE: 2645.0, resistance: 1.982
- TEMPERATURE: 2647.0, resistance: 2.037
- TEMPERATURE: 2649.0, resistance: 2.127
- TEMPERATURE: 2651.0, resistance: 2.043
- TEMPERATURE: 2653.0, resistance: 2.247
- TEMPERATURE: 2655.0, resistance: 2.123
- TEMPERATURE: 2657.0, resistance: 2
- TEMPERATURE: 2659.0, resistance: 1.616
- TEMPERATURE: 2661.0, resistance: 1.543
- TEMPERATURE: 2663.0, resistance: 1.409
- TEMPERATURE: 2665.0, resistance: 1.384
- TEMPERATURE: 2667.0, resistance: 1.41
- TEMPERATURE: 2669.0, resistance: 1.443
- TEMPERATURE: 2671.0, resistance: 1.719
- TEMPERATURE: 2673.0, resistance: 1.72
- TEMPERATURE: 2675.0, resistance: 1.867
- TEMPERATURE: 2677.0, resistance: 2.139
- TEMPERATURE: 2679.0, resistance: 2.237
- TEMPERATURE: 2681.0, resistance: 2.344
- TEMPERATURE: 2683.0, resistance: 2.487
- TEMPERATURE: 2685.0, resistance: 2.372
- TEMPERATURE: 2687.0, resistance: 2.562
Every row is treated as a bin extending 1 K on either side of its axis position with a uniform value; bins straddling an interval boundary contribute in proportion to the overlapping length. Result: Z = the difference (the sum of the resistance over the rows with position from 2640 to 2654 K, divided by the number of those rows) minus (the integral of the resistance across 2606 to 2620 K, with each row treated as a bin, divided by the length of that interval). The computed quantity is -0.2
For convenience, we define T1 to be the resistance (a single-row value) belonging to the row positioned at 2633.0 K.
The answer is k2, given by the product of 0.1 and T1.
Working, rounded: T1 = 0.7604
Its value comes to 0.08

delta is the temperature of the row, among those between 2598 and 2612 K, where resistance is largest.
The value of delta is 2607.0 K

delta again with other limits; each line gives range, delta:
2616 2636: 2619.0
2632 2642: 2641.0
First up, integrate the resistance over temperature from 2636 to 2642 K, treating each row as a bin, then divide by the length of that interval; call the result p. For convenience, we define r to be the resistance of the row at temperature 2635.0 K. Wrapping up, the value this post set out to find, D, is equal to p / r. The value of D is 1.61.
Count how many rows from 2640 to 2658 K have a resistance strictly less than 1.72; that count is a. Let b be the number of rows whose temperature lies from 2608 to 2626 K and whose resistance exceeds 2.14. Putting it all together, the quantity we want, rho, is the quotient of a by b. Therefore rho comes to 0.2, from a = 1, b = 6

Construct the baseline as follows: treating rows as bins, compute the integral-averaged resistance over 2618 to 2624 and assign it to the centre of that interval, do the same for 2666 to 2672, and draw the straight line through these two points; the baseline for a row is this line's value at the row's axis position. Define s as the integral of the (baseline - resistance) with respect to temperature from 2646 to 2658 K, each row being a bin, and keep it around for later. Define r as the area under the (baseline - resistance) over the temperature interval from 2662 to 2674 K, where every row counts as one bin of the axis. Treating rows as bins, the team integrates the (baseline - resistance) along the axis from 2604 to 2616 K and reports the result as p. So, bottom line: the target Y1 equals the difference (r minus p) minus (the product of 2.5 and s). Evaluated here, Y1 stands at 11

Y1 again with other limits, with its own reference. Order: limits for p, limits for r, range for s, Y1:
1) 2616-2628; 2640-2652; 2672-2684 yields 19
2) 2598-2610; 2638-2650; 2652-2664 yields 5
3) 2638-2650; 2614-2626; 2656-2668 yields -1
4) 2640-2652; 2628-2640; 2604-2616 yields 11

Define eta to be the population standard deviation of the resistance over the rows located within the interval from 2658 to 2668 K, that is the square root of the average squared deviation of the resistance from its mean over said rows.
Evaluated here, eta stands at 0.09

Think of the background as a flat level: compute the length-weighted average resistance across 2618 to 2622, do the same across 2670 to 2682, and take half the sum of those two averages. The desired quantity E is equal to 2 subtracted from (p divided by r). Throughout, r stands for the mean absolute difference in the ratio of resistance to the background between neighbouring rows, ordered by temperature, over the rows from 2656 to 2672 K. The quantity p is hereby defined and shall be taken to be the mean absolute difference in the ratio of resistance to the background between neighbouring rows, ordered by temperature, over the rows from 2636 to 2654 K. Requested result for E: -0.7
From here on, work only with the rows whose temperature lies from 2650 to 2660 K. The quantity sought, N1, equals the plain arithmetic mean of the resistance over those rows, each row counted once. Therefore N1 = 2.0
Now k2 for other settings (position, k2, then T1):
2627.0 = 0.17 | 1.68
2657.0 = 0.20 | 2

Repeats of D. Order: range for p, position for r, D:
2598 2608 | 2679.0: 1.01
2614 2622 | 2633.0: 2.83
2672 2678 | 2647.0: 0.94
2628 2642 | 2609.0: 0.49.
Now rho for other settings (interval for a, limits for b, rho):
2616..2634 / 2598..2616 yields 0.5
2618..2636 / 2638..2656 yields 5.0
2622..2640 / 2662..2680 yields 7.0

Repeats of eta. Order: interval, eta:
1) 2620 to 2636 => 0.50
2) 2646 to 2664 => 0.28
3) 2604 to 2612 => 0.04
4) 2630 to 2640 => 0.19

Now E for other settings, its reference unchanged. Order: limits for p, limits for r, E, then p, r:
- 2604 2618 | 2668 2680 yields -1.6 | 0.033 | 0.08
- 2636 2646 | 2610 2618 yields 1.5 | 0.121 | 0.03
